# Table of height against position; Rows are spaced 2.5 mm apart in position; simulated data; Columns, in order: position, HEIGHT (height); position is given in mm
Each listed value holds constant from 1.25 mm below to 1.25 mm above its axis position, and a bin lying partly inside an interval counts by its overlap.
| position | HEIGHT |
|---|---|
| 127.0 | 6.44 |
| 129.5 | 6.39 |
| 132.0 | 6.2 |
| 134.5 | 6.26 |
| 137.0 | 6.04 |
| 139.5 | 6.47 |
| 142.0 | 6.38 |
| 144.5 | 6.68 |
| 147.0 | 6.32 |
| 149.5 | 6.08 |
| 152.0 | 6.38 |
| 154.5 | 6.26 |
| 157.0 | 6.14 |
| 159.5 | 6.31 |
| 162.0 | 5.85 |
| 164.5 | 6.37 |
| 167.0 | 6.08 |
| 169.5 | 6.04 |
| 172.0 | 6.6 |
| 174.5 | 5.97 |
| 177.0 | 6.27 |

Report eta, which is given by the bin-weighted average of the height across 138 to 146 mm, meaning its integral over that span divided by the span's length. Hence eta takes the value 6.49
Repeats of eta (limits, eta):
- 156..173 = 6.19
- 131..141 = 6.25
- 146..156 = 6.26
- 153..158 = 6.21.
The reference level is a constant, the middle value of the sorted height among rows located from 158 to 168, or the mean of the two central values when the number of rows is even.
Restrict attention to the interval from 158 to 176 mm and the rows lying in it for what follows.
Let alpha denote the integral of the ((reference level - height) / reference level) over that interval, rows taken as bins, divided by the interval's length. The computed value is 0.003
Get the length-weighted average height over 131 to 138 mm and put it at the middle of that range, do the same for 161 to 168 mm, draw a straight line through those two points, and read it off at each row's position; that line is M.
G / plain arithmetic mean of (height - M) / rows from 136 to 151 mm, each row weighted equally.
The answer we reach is 0.18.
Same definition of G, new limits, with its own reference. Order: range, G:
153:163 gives 0.02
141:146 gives 0.38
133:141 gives 0.09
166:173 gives 0.14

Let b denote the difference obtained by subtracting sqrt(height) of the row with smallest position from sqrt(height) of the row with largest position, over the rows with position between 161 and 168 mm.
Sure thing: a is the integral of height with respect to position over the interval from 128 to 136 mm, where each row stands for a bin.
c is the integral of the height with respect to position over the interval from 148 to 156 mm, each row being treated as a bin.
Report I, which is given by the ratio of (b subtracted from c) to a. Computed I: 0.99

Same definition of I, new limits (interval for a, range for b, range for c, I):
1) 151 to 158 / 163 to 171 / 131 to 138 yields 0.99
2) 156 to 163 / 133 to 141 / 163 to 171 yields 1.15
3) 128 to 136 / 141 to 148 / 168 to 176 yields 0.99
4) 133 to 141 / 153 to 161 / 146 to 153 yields 0.87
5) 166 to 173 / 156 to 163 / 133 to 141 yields 1.15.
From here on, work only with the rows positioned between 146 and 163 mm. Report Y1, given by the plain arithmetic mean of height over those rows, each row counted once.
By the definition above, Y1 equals 6.19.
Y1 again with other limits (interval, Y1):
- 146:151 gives 6.20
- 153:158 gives 6.20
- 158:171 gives 6.13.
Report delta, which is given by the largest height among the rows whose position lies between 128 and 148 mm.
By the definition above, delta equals 6.68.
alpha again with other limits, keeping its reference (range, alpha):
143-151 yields -0.027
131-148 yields -0.023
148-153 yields -0.005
